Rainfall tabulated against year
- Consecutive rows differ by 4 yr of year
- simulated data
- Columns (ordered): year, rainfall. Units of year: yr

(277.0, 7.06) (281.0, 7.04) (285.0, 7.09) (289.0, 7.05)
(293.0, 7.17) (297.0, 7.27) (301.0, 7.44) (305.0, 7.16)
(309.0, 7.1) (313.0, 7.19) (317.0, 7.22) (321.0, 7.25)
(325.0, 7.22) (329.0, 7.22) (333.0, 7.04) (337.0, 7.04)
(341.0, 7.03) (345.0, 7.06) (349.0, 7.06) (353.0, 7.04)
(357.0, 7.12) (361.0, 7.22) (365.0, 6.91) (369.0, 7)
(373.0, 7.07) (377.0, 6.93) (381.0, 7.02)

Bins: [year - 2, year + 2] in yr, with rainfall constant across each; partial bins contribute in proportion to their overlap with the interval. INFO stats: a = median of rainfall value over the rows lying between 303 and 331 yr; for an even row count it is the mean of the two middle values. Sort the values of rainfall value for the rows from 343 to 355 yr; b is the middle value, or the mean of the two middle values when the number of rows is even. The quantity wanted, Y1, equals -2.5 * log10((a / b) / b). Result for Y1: 2.10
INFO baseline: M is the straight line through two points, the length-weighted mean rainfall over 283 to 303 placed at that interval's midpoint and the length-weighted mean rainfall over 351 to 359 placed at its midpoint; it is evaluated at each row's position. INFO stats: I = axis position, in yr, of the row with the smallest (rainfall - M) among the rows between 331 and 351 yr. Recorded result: 333.0 yr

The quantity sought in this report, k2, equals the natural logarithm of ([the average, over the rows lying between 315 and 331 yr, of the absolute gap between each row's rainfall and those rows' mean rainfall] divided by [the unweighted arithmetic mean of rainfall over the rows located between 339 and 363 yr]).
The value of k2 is -6.4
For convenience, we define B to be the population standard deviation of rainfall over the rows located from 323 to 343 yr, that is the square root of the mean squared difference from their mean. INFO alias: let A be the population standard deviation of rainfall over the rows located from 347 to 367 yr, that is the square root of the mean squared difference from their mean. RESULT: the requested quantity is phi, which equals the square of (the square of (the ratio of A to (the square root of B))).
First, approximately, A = 0.10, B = 0.09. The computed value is 0.0132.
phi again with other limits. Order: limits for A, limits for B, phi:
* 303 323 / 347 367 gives 0.0007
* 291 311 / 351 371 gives 0.0181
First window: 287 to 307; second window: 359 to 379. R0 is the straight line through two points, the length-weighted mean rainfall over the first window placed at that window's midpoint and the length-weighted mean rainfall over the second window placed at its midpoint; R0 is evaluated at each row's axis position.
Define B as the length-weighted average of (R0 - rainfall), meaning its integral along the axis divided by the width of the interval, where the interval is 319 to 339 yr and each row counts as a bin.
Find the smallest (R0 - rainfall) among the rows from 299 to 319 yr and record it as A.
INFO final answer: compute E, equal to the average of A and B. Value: -0.13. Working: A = -0.23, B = -0.02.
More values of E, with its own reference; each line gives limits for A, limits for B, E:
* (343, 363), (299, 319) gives -0.10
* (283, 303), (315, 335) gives -0.14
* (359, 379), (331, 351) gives -0.06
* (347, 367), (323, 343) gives -0.08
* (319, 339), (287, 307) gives -0.05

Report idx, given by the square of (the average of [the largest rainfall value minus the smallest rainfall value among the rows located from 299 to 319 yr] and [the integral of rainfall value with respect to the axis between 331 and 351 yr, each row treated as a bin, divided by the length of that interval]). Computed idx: 13.6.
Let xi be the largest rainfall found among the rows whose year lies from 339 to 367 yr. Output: 7.22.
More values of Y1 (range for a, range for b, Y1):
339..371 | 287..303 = 2.17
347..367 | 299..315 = 2.16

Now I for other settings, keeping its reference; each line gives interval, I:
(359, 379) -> 365.0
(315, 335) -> 333.0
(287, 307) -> 289.0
